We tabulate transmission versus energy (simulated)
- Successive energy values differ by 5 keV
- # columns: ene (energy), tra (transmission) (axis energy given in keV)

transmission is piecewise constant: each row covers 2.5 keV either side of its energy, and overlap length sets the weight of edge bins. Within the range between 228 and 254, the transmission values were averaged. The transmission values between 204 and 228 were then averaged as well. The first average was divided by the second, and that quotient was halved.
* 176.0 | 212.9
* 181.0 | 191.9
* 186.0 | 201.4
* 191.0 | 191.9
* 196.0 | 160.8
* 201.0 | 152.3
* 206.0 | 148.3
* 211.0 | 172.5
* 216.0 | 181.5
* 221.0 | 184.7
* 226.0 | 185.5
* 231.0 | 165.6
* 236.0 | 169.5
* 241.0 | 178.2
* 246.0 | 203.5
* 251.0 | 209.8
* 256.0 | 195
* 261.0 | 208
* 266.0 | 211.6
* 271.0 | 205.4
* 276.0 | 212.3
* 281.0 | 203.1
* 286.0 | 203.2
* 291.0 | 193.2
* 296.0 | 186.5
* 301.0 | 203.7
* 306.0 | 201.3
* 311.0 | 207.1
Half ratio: 0.531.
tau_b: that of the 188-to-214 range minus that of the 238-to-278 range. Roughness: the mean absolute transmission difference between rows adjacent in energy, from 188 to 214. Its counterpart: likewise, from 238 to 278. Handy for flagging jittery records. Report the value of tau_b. 6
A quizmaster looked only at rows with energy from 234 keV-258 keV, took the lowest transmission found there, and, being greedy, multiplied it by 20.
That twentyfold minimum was 3390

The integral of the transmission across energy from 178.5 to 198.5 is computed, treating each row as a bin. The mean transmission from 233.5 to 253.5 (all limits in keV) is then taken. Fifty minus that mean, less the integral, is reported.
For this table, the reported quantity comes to -3870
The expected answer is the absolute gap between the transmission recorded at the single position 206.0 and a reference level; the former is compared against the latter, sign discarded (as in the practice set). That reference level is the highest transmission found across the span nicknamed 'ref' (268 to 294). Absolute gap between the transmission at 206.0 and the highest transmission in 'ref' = 64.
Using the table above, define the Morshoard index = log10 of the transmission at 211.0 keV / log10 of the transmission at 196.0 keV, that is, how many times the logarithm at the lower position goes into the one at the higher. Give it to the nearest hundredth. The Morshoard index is 1.01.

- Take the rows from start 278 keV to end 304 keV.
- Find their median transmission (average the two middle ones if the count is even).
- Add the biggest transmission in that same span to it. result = 407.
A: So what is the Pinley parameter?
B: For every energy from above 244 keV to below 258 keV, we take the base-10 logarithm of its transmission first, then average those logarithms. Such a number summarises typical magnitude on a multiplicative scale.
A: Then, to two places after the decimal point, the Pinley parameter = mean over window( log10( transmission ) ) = 2.31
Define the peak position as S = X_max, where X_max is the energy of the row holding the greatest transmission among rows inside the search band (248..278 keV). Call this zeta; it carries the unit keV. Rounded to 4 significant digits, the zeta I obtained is 276.0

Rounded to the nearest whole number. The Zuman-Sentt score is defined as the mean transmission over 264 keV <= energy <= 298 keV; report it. 202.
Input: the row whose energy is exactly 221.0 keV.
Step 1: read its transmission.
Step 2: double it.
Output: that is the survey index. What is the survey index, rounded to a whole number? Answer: 369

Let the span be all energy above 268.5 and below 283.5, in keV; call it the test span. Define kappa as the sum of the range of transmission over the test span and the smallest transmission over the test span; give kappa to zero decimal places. 212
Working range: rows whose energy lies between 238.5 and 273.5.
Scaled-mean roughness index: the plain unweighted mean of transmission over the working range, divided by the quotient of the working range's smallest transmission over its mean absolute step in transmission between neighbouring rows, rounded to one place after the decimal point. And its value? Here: 13.1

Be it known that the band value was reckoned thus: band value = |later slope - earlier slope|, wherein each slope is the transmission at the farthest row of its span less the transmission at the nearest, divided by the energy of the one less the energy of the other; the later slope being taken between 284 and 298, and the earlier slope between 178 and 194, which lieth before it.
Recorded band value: 1.7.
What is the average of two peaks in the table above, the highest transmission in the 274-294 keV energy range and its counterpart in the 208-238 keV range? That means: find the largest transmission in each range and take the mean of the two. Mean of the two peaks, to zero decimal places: 199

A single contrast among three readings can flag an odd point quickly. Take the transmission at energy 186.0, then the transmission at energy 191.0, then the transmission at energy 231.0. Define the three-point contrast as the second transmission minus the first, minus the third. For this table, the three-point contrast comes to -175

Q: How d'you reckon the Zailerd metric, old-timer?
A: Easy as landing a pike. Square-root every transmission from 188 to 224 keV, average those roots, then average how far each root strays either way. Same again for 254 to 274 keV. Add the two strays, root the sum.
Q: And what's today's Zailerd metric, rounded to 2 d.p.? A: 0.85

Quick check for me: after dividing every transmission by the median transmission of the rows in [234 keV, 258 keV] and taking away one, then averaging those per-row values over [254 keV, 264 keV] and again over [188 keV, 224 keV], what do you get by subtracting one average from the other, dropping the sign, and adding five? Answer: 5.16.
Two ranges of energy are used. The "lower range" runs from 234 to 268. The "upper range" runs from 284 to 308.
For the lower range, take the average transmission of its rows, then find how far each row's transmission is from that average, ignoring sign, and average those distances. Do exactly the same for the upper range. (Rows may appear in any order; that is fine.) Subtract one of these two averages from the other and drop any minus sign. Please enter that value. 7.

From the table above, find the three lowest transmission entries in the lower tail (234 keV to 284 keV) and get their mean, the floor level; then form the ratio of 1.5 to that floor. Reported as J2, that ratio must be 0.0083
